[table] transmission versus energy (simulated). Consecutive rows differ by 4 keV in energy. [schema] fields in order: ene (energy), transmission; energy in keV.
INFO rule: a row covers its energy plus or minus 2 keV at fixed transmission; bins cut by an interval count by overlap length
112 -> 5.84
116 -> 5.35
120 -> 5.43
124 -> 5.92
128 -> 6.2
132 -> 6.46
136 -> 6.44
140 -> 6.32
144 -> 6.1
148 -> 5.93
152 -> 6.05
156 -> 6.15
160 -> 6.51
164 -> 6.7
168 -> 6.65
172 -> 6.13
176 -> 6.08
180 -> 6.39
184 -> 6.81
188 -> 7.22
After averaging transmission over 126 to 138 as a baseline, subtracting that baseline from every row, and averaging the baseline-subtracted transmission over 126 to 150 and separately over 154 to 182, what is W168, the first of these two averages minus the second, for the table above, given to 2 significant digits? -0.13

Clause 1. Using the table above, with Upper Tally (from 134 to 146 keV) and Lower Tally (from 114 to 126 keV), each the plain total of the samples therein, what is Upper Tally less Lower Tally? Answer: 2.16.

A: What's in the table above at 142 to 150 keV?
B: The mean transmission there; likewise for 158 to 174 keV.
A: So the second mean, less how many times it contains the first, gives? 5.42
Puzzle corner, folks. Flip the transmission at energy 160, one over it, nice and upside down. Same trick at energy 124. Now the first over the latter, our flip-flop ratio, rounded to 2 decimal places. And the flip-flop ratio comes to 0.91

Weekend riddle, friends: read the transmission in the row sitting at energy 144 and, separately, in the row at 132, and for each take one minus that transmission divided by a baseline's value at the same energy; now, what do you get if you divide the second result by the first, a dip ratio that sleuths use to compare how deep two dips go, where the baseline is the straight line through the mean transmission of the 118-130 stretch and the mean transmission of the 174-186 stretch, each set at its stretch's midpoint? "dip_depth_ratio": 12.2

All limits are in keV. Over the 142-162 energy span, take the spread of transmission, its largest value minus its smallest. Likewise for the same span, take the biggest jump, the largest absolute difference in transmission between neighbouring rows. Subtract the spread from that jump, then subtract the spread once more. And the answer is -0.80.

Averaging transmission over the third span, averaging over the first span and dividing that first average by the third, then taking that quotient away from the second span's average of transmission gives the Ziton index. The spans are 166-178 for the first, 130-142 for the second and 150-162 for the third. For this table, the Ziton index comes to 5.40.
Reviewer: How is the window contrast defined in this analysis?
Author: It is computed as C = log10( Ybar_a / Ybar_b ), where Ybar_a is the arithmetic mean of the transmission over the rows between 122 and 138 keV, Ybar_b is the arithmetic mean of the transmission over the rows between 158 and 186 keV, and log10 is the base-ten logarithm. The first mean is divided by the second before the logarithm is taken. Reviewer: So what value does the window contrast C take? -0.014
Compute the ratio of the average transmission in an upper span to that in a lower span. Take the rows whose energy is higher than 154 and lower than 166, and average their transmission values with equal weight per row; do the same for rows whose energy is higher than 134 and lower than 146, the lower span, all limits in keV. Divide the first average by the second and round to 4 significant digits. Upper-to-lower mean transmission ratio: 1.027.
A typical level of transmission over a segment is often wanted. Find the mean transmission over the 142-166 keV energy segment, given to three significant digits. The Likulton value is 6.24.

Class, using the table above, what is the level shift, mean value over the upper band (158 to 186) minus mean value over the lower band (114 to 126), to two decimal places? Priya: 0.90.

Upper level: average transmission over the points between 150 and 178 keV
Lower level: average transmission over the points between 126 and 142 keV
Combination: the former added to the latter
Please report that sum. 12.68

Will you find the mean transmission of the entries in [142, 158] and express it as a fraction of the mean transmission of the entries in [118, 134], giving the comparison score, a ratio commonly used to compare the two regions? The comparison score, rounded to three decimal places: 1.009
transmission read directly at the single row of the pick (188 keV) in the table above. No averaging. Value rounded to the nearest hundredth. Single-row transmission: 7.22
